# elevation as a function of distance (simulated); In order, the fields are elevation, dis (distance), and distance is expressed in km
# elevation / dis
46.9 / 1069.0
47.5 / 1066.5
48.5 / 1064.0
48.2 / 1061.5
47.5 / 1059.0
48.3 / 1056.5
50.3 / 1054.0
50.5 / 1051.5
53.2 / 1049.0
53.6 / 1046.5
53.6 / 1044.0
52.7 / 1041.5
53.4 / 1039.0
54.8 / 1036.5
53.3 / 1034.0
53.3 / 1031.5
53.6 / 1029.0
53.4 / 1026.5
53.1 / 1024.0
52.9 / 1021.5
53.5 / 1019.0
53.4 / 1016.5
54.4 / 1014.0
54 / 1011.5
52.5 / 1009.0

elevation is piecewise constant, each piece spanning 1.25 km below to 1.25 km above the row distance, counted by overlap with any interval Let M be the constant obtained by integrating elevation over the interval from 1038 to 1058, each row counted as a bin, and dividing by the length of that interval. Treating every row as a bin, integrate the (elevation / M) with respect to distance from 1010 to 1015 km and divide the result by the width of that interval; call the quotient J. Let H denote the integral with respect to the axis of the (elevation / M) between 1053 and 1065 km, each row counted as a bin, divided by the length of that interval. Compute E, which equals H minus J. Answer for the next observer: -0.11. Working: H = 0.94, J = 1.04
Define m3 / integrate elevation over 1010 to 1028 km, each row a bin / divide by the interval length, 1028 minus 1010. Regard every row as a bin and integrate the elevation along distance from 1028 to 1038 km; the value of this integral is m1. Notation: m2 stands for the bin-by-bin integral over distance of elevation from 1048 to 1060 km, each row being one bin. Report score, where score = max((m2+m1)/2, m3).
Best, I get 568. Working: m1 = 537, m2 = 599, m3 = 53.5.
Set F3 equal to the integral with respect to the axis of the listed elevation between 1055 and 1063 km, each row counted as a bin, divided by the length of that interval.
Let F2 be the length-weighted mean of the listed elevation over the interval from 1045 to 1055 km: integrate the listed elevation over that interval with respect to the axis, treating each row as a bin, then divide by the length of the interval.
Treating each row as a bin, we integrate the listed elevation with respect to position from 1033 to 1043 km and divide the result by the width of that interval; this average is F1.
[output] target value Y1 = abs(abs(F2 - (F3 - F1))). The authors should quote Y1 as 57.45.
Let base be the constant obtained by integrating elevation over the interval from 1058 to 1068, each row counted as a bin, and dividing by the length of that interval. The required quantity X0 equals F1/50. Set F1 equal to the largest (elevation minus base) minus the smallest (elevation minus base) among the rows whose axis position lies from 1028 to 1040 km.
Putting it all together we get 0.030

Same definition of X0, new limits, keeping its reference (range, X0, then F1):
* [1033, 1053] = 0.086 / 4.3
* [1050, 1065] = 0.060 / 3.0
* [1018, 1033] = 0.014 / 0.7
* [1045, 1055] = 0.066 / 3.3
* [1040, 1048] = 0.018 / 0.9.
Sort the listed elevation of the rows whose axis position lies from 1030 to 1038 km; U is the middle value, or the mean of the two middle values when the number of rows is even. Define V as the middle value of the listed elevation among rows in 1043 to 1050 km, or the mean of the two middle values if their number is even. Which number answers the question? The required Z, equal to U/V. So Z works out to 0.99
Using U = 53.3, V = 53.6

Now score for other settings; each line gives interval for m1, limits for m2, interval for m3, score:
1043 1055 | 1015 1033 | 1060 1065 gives 793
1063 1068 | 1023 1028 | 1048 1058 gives 253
